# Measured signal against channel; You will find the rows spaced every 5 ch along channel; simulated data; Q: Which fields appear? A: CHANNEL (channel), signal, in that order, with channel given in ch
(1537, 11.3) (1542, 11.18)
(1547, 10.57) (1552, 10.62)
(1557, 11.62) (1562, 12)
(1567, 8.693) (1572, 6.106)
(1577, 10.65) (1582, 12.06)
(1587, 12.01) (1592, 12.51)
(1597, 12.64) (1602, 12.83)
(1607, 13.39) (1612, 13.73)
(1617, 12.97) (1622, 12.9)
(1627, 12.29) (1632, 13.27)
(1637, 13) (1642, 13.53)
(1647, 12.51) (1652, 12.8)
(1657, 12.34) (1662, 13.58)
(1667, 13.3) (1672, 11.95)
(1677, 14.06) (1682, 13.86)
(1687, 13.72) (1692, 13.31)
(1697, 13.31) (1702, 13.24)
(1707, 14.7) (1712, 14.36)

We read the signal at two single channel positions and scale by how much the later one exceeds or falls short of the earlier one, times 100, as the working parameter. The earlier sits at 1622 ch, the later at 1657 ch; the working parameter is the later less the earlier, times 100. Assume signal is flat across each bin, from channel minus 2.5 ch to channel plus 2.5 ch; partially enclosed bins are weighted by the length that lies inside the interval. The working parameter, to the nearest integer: -56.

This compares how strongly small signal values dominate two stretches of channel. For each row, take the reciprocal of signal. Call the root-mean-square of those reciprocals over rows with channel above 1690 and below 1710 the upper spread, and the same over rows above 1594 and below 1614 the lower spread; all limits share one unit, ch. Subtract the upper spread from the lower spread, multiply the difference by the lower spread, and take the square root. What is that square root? 0.01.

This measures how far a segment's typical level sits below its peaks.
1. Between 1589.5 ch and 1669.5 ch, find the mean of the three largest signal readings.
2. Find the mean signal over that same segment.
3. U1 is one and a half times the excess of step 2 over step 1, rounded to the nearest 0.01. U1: -0.96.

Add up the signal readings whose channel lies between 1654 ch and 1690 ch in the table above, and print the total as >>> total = 93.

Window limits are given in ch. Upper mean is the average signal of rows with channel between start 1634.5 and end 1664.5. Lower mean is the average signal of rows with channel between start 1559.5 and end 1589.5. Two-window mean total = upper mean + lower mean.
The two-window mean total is 23.2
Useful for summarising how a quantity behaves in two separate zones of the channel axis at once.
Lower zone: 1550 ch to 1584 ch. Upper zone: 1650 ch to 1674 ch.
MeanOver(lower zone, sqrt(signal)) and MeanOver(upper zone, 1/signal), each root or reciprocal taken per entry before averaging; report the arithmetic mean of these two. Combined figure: 1.63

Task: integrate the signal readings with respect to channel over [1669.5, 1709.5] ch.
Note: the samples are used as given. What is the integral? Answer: 541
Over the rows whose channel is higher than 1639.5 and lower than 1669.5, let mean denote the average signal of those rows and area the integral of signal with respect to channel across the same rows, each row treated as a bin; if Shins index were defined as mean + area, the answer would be 403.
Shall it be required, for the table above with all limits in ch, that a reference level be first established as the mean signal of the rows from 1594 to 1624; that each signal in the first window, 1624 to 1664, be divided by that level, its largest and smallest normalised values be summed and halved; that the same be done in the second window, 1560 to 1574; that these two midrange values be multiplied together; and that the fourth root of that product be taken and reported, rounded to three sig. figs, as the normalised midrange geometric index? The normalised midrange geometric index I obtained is 0.910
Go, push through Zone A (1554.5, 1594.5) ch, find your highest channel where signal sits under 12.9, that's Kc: 1592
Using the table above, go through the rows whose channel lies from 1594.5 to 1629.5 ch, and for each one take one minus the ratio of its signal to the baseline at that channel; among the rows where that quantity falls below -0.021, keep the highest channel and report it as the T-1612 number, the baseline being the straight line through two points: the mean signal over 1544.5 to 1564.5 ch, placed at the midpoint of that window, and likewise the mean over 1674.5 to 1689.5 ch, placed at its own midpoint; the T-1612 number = 1622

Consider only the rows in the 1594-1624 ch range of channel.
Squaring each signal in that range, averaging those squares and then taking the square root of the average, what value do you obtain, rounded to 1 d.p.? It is 13.1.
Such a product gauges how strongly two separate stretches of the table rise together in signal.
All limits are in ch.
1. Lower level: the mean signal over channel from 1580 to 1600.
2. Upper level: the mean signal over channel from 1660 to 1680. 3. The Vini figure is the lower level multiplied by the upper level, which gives 163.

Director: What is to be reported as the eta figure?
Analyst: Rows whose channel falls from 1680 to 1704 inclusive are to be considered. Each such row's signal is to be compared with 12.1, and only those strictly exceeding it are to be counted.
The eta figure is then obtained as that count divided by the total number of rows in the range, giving 1.00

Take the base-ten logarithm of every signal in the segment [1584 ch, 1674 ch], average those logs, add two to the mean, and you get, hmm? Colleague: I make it 3.109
